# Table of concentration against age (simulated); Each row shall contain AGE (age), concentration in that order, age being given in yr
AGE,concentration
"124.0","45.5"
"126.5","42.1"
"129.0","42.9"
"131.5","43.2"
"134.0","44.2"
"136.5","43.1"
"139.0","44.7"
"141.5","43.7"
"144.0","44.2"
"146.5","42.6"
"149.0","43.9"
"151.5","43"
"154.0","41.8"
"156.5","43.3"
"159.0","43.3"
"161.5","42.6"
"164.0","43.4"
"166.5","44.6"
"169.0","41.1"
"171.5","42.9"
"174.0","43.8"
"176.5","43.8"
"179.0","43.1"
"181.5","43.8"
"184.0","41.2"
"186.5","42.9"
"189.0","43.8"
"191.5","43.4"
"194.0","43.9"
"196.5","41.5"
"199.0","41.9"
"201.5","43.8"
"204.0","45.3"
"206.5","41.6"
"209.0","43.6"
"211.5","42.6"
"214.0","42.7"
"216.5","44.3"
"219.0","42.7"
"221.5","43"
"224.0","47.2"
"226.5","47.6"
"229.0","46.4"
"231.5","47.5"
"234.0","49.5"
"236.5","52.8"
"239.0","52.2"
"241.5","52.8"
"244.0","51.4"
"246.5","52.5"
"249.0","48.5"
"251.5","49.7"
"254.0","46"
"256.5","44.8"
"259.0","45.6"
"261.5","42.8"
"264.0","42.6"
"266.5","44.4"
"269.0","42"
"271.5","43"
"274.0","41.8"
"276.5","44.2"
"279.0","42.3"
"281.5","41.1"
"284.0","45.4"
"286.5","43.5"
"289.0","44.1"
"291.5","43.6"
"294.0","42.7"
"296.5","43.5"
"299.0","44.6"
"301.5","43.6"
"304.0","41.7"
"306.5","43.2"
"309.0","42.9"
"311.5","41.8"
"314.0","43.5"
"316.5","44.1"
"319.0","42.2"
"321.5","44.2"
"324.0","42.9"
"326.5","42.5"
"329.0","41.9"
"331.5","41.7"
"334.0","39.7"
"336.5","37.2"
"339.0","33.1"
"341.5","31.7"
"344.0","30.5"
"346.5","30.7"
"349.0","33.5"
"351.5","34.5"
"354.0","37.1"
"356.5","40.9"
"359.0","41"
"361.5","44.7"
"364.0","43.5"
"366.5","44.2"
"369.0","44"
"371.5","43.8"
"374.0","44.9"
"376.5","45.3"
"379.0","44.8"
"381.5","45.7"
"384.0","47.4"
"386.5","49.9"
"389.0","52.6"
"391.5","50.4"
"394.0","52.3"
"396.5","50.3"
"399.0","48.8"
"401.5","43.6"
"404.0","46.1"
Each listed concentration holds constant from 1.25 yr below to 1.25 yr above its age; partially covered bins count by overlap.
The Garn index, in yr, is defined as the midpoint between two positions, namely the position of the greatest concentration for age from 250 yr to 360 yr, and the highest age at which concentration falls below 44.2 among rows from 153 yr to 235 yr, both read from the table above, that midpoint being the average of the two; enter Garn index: 236.5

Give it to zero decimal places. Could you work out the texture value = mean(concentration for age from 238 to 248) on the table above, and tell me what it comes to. 52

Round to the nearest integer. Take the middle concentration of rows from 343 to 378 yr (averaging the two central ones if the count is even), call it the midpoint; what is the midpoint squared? 1785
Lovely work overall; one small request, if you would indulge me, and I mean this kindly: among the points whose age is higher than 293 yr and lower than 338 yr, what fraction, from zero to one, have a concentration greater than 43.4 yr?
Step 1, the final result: 0.3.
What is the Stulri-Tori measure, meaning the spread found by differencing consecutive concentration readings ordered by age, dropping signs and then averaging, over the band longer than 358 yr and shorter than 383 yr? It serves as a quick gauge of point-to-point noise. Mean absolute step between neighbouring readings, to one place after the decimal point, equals 1.0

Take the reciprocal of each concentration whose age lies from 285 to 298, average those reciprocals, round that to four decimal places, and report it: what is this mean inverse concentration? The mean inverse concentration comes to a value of 0.0230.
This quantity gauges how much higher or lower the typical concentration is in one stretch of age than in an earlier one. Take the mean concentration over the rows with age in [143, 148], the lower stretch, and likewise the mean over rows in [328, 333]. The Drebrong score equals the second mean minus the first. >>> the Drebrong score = -2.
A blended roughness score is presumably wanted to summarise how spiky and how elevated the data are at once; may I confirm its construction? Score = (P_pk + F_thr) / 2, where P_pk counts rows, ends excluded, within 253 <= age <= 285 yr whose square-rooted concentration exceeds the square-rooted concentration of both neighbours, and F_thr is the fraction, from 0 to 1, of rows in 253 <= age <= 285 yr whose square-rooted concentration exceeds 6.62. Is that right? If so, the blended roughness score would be 2.2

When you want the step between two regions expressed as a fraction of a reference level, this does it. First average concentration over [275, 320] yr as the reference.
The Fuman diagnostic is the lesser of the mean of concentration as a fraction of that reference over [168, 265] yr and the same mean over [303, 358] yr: 0.91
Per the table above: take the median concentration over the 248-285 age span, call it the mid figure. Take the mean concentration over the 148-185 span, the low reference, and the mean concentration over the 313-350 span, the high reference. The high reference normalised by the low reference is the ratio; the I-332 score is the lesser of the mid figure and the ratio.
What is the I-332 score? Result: 0.90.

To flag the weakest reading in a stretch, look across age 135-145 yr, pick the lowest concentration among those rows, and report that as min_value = 43.1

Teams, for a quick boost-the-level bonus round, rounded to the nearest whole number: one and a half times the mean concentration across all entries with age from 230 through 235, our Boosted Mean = 73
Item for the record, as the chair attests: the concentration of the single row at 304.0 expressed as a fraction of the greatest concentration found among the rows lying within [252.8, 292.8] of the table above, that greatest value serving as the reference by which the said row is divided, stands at 0.91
